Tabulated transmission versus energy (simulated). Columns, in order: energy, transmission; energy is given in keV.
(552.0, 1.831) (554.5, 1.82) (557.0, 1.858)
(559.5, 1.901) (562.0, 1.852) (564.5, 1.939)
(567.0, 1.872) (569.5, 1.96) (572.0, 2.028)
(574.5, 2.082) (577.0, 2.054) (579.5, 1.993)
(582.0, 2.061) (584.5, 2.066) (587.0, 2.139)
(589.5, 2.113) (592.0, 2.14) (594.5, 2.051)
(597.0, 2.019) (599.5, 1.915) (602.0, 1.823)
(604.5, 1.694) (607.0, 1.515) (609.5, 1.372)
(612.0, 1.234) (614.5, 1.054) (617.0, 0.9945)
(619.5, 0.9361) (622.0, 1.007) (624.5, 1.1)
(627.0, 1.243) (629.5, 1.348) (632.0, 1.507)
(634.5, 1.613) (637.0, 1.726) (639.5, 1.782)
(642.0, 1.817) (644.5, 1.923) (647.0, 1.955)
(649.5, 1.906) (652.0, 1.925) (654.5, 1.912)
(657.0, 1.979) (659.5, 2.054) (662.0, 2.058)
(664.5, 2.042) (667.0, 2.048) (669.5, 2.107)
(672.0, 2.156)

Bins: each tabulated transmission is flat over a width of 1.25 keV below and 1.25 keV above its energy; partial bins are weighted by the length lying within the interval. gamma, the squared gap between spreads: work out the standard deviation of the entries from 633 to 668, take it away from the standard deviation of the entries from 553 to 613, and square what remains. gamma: 0.010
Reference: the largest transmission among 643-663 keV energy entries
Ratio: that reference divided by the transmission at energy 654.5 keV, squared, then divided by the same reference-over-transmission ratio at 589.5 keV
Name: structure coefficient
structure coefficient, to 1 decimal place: 1.2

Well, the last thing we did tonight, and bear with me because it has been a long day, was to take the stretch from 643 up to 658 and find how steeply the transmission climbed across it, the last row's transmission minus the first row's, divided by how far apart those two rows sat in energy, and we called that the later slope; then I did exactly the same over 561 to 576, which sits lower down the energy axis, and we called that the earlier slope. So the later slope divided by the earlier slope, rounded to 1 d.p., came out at 0.2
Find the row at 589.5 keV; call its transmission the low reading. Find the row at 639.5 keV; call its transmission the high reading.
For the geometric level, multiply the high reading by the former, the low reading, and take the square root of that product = 1.94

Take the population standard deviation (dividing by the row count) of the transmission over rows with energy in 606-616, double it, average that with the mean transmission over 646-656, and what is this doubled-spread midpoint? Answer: 1.13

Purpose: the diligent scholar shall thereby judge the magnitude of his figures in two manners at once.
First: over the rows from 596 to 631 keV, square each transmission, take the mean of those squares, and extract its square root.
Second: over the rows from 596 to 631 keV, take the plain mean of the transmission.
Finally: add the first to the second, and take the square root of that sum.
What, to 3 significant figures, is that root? 1.67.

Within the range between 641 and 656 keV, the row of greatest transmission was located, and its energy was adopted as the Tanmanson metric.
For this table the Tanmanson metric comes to 647.0 keV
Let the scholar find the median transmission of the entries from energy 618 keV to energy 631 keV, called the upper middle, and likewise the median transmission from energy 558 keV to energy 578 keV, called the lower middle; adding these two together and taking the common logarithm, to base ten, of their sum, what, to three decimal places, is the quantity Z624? 0.484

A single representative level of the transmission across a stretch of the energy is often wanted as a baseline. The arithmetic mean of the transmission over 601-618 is 1.38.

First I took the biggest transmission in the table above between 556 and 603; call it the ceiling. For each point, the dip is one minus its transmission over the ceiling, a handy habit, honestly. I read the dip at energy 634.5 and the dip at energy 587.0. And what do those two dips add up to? 0.25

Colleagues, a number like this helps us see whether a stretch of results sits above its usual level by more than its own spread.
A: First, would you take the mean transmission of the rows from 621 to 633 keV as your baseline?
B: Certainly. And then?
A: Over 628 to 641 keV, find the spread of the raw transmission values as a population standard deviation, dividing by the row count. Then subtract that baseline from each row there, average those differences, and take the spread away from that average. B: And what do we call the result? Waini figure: 0.20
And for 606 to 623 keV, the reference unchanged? -0.29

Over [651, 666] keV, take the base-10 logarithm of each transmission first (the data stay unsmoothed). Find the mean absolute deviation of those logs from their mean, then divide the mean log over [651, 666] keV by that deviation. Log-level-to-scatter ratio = 24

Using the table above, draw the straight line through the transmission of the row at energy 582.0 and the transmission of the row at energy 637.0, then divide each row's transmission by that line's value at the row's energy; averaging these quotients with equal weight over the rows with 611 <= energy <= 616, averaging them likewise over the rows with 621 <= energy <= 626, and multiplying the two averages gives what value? 0.36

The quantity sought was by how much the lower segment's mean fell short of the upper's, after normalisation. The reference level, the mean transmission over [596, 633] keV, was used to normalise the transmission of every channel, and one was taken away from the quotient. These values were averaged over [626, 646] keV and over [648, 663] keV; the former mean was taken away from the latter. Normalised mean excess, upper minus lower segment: 0.25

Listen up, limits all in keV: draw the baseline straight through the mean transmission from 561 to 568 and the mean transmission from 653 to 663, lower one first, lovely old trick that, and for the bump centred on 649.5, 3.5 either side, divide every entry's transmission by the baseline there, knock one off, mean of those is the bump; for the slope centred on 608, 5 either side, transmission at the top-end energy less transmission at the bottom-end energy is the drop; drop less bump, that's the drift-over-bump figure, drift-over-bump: -0.4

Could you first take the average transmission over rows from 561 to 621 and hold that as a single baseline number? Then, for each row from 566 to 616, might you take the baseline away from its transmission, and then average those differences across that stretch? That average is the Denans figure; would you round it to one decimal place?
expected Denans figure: 0.1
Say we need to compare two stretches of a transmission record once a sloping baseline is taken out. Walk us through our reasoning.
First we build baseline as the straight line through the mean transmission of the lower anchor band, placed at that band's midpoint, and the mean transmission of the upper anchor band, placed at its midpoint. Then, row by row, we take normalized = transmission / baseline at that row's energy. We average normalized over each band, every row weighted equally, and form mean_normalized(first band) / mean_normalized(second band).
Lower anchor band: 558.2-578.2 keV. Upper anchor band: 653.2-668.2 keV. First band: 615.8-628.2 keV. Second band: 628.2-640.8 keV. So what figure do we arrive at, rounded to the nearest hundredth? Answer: 0.66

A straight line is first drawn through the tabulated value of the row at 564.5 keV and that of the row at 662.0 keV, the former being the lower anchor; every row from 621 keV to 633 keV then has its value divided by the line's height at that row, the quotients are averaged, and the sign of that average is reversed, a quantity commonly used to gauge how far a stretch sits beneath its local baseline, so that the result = -0.62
